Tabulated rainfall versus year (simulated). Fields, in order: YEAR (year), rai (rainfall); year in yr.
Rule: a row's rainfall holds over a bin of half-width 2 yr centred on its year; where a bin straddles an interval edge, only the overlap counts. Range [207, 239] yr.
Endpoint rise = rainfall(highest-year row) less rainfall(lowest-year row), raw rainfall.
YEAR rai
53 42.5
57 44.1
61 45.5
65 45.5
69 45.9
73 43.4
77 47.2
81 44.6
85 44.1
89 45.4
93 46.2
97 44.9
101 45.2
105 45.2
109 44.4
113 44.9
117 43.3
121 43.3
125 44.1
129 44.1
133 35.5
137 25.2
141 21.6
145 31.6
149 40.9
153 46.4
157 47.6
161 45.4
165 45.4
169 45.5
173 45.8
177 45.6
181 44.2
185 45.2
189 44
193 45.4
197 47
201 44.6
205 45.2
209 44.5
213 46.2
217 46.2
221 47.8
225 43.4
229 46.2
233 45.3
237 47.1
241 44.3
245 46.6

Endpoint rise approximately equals 2.6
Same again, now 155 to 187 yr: -2.4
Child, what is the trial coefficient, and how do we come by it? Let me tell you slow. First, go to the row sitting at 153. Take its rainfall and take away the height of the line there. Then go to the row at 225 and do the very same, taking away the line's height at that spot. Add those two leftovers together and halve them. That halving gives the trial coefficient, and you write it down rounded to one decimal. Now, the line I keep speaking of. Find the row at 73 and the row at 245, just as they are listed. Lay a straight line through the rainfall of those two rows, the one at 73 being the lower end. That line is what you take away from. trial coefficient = -0.7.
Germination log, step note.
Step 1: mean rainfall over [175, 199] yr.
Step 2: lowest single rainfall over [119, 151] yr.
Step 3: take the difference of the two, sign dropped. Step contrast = 23.6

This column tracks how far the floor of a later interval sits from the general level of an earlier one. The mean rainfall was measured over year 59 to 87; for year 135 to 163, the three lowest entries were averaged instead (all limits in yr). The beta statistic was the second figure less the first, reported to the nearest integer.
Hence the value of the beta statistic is -19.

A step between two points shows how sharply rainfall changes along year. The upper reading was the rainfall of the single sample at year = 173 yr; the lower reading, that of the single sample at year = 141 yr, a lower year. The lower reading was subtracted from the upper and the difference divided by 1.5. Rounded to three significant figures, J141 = 16.1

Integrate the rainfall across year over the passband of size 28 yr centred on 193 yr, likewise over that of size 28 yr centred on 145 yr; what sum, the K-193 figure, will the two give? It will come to 2258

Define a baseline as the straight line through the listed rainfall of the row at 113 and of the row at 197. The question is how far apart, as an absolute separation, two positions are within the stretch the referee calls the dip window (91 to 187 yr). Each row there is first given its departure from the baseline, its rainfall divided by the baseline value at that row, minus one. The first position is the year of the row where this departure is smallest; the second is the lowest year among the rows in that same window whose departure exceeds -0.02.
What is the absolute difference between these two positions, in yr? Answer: 48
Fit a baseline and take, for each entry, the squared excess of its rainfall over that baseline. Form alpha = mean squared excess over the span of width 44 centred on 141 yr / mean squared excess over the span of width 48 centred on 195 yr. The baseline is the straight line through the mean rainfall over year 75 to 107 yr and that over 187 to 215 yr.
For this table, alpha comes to 156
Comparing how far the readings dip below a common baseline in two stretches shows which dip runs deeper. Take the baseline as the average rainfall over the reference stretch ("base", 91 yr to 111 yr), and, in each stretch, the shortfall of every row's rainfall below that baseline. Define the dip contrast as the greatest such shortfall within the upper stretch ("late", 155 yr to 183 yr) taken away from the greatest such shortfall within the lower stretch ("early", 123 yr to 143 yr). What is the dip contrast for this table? 23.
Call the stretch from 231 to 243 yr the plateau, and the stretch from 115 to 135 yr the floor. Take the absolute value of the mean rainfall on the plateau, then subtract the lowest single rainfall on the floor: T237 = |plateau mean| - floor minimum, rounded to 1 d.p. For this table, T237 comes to 10.1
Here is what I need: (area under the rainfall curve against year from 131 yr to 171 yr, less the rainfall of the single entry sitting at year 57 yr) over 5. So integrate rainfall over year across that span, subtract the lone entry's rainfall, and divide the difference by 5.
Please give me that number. 299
